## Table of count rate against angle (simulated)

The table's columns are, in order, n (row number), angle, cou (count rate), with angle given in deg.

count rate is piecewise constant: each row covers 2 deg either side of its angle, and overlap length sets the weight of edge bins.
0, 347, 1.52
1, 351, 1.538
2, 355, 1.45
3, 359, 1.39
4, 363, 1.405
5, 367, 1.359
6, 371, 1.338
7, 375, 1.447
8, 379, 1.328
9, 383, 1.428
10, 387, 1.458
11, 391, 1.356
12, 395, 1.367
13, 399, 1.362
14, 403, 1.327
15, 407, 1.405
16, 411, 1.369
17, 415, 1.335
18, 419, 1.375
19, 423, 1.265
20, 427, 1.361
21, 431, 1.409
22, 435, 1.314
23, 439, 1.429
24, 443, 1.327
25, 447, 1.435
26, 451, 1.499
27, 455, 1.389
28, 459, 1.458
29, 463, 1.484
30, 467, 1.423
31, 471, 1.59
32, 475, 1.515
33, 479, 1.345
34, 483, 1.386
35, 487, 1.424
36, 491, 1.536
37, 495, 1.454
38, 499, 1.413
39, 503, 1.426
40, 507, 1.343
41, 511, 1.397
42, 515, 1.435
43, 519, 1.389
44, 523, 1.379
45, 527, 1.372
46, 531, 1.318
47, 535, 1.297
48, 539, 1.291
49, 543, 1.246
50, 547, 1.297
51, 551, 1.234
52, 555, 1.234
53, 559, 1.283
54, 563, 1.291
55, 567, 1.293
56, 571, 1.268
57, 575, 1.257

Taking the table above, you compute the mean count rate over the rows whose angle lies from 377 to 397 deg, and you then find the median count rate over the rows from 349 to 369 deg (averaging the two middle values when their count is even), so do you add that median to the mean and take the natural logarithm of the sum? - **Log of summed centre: 1.03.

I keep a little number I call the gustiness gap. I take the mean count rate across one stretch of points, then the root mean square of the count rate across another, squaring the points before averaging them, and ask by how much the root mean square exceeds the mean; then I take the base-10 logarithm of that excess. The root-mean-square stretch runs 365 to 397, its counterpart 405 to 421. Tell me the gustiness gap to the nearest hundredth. -1.83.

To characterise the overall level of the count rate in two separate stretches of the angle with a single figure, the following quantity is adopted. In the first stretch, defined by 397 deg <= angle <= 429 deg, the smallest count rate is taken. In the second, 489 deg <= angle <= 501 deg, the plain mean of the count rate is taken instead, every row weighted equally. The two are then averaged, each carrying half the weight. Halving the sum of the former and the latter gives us 1.366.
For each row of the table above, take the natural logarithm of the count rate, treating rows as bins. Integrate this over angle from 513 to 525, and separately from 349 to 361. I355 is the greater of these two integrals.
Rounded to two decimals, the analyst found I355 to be 4.53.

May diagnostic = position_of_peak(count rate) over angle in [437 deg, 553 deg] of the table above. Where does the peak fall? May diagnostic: 471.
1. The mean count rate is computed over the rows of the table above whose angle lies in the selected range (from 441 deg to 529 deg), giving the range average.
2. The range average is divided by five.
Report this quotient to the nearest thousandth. 0.286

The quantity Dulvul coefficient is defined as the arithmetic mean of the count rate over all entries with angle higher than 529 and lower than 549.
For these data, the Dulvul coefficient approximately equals 1.29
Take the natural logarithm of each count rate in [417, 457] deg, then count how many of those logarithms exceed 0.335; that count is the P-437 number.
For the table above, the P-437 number 4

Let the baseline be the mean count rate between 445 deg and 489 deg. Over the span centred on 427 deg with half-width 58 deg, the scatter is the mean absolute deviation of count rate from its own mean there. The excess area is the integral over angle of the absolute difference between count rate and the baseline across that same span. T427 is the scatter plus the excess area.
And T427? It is 8.6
